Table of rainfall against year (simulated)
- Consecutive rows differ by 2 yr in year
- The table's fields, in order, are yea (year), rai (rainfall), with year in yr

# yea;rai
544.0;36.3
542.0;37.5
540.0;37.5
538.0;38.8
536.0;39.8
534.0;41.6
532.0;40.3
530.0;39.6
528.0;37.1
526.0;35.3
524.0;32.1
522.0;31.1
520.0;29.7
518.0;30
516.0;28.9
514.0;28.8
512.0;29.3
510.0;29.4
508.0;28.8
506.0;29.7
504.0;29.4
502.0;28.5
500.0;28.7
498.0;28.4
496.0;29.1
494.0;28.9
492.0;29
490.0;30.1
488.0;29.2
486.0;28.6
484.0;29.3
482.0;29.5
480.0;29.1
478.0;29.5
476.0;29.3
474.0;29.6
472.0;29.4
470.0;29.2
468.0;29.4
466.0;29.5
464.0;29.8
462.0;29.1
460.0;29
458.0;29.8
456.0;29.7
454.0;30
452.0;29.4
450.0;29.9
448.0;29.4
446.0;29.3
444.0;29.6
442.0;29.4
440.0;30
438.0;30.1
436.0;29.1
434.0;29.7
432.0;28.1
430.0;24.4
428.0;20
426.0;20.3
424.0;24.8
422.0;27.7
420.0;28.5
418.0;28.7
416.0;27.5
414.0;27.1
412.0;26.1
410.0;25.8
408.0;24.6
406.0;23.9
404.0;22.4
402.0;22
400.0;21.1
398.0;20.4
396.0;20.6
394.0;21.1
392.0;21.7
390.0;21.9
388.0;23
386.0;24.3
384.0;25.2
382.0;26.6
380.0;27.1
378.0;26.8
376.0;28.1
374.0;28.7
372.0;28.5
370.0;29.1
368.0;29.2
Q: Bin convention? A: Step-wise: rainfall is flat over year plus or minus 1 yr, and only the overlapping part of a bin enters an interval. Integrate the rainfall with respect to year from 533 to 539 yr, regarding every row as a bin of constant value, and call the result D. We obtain 240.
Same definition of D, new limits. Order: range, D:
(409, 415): 158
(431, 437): 174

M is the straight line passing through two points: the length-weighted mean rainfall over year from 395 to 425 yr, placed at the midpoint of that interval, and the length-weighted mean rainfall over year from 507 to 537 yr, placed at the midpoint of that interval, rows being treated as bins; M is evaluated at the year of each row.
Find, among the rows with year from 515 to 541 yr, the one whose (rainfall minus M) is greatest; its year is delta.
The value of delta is 534.0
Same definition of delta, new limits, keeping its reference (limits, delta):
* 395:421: 418.0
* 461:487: 464.0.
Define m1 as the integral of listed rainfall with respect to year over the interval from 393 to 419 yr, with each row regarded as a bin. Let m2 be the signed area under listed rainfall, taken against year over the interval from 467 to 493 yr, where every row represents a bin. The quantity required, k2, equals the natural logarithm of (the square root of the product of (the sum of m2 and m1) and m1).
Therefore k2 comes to 6.83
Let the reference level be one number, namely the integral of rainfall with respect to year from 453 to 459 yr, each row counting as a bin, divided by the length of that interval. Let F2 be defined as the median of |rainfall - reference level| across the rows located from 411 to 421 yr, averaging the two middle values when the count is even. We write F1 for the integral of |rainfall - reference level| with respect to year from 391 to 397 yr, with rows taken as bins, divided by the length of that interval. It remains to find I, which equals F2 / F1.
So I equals 0.3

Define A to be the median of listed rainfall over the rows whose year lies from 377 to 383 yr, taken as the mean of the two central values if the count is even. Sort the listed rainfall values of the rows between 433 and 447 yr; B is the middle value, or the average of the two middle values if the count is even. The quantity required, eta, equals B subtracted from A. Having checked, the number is -2.8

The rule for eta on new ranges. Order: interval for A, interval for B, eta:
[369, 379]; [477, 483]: -1.0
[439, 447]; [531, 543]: -9.8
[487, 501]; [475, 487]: -0.3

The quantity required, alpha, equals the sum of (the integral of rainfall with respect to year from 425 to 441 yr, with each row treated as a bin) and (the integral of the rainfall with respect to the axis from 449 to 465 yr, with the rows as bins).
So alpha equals 897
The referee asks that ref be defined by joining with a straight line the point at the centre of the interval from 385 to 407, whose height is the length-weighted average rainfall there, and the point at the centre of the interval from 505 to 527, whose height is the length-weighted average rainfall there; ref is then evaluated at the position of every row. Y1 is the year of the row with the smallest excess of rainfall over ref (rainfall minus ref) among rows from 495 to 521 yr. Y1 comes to 516.0 yr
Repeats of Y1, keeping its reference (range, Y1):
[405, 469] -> 428.0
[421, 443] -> 428.0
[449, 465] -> 462.0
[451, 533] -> 516.0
